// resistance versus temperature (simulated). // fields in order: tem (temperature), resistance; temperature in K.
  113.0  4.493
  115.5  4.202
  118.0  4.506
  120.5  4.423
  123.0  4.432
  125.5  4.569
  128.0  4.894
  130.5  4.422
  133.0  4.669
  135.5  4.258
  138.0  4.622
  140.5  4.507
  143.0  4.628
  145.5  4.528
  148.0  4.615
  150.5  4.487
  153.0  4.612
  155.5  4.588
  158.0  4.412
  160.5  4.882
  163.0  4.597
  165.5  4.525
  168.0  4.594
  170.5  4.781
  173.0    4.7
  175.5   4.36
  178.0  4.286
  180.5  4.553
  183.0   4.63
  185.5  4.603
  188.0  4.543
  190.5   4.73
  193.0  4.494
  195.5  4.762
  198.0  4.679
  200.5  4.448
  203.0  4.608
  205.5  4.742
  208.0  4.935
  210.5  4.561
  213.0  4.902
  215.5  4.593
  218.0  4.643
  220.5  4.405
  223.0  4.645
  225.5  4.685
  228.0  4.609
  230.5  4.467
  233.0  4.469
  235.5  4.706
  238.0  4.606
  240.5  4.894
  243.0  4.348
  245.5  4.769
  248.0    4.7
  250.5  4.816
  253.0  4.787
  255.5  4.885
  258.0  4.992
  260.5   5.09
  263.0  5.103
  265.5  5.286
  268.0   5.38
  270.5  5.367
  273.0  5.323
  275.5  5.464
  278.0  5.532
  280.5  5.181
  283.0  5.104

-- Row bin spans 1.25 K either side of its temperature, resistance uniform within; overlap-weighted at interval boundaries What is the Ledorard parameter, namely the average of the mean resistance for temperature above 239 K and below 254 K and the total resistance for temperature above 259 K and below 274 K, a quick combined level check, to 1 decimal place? 18.1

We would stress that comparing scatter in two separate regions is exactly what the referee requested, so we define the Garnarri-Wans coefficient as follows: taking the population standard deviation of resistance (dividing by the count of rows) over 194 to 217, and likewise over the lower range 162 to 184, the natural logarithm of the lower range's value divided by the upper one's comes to -0.03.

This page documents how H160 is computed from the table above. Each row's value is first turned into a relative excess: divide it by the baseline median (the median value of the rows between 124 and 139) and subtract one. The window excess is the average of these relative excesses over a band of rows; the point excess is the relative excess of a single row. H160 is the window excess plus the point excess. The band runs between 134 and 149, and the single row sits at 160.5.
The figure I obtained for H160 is 0.05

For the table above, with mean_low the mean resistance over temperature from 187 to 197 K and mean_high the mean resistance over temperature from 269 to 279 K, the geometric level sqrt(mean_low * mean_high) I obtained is 5.01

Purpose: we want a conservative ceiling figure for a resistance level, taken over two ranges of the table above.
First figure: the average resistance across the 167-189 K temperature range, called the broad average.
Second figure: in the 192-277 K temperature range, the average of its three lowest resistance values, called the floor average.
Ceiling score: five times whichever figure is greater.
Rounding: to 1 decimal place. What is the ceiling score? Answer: 22.8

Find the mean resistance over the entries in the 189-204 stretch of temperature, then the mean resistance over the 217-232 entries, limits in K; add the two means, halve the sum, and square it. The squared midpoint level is 21.1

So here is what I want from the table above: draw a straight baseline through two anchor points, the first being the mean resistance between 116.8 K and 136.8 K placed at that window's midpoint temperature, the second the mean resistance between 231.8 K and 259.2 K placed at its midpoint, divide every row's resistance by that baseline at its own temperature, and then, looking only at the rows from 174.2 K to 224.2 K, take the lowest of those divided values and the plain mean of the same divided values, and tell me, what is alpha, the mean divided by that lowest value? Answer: 1.07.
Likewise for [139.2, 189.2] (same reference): 1.07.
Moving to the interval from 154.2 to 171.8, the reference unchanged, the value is 1.05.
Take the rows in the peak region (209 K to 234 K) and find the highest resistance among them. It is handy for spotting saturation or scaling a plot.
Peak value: 4.902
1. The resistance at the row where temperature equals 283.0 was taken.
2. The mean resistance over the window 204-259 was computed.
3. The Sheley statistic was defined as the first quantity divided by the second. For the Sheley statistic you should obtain 1.09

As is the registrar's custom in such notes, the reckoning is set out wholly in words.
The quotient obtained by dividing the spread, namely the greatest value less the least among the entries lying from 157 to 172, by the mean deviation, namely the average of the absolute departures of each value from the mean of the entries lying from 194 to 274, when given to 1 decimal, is 2.1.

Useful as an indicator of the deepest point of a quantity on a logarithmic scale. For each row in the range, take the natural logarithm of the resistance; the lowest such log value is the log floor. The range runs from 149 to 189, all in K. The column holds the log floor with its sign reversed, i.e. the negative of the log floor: -1.46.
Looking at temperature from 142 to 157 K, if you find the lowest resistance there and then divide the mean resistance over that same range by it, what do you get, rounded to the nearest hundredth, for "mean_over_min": 1.02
